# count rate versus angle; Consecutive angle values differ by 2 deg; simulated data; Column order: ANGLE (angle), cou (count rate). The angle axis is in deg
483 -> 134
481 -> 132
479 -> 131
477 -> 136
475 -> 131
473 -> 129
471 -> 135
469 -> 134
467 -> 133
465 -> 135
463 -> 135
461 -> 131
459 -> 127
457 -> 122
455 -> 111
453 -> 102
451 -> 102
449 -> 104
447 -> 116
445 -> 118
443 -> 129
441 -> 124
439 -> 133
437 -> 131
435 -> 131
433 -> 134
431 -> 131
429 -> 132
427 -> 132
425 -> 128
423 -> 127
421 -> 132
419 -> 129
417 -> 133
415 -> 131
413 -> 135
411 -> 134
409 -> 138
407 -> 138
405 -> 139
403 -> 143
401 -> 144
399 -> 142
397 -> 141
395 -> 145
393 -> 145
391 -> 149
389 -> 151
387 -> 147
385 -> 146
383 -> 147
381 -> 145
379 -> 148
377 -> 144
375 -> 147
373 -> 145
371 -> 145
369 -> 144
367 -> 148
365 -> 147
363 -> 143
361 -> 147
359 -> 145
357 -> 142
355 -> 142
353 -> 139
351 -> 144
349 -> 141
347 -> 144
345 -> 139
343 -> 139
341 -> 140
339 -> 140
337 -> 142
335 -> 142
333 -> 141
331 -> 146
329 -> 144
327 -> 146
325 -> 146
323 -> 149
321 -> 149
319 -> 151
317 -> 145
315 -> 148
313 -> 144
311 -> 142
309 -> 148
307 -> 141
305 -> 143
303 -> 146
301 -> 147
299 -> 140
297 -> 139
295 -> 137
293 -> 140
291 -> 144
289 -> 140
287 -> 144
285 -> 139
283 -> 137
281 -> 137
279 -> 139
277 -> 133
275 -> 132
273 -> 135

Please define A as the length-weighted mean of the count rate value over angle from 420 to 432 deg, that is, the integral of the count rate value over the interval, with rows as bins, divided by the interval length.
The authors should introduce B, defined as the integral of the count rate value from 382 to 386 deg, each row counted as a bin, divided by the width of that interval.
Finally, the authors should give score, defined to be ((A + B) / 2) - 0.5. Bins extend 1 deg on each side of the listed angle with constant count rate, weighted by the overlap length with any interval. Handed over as 138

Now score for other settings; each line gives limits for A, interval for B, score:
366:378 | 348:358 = 143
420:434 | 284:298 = 135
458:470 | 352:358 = 136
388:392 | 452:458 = 130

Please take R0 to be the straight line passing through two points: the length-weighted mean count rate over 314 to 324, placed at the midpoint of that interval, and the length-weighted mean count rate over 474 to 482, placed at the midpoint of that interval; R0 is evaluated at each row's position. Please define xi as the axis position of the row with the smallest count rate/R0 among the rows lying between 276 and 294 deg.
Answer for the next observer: 277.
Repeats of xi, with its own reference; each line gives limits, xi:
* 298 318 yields 299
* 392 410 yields 407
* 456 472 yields 457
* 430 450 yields 449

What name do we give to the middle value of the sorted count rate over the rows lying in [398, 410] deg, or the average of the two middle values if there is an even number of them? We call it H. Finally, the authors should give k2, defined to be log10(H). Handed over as 2.148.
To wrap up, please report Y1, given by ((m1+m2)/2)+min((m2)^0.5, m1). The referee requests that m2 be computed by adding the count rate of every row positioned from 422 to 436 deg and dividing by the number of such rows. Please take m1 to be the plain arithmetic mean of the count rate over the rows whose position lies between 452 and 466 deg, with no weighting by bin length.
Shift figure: 138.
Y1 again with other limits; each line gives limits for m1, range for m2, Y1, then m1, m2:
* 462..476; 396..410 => 149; 133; 141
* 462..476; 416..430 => 143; 133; 130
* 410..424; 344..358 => 148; 132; 142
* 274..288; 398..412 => 150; 137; 140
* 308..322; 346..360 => 157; 147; 142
